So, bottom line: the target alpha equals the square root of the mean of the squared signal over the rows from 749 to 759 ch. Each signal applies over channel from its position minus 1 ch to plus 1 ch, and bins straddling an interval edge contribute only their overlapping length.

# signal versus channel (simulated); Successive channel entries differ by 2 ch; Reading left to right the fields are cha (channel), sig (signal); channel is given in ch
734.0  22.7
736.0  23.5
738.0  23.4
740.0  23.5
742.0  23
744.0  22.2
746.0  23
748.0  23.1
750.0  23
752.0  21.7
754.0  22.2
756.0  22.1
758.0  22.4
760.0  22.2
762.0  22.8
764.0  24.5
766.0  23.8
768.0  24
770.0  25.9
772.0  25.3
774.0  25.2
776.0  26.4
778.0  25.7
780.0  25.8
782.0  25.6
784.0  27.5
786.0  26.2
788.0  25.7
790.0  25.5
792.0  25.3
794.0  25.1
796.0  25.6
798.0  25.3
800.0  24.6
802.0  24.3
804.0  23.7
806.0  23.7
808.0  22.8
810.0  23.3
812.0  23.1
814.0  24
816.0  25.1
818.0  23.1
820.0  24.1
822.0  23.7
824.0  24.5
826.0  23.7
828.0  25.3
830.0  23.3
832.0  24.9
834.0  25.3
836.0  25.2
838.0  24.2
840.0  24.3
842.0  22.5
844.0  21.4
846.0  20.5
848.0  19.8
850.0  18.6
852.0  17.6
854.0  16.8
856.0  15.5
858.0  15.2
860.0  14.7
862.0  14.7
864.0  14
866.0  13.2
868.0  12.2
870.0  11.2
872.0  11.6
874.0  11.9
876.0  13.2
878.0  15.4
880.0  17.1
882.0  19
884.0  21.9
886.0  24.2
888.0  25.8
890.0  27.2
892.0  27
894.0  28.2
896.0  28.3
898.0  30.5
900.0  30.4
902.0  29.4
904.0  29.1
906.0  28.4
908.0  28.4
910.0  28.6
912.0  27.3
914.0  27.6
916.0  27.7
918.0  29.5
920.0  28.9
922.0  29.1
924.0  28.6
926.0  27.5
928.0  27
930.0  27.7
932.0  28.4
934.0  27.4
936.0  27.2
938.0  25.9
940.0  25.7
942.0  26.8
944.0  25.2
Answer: 22.3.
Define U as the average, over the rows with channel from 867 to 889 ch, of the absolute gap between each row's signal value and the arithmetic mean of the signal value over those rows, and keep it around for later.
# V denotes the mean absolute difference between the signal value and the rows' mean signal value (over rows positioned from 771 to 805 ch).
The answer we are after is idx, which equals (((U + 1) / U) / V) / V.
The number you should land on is 3.7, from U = 4.5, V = 0.57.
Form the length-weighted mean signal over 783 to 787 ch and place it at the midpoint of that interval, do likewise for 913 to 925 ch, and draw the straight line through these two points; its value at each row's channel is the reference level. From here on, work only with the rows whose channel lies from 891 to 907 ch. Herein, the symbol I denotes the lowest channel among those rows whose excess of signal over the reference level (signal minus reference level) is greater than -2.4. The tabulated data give 892.0 ch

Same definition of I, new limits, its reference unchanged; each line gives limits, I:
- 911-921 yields 912.0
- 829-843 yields 834.0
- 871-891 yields 888.0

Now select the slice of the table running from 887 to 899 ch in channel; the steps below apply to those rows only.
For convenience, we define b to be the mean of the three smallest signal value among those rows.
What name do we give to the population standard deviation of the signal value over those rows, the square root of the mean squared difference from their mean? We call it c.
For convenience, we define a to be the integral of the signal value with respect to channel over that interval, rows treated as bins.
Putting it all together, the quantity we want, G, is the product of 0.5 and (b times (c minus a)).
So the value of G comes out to -4434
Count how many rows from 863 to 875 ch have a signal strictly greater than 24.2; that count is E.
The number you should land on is 0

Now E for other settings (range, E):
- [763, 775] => 4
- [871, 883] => 0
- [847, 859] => 0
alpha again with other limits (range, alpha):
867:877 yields 12.0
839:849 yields 21.8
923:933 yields 27.8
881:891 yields 23.8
